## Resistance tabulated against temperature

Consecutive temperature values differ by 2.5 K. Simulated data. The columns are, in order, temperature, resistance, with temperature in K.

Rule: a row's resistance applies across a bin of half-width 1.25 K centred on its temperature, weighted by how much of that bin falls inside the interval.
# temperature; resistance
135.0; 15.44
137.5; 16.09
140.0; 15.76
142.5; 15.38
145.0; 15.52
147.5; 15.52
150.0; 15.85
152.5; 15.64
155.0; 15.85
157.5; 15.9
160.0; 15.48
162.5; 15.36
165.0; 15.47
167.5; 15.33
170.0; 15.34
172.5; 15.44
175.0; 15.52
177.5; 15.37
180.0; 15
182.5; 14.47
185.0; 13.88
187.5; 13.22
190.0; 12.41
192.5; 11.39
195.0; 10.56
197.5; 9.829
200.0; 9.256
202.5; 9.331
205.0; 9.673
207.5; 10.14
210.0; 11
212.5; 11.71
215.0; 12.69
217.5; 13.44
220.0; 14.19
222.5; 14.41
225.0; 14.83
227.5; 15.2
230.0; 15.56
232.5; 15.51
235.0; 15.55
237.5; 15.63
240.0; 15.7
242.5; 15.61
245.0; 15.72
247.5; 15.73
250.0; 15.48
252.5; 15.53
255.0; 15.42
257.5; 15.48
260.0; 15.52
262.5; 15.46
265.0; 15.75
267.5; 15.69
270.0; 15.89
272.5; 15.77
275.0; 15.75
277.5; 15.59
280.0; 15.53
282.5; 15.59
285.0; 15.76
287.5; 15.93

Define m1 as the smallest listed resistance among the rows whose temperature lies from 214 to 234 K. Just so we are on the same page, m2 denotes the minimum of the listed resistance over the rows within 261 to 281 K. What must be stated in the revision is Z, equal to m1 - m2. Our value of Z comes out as -3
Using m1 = 12.69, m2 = 15.46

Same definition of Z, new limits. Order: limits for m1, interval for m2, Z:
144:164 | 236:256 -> 0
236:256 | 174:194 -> 4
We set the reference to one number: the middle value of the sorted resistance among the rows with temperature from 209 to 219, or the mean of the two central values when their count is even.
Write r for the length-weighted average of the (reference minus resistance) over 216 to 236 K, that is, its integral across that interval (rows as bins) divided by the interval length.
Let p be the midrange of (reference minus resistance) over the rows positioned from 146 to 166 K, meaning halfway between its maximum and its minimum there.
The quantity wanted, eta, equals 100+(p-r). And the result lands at 99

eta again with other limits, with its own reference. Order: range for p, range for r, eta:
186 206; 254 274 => 104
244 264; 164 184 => 100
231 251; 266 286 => 100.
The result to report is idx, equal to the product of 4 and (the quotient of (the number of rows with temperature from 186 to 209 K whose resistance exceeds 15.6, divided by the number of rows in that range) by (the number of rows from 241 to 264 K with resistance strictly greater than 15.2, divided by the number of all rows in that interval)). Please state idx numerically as 0.0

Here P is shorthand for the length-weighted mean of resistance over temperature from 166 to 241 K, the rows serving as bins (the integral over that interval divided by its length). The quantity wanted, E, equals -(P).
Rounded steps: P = 13.4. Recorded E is -13.4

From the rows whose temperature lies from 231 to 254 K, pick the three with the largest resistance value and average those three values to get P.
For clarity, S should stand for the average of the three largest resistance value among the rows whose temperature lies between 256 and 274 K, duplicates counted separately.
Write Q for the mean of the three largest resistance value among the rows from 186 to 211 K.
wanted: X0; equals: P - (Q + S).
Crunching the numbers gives -12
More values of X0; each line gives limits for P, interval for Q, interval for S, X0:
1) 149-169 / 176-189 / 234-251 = -15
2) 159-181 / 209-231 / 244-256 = -15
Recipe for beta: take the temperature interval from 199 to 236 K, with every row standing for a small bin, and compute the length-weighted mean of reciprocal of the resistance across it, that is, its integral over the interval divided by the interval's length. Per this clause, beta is 0.081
